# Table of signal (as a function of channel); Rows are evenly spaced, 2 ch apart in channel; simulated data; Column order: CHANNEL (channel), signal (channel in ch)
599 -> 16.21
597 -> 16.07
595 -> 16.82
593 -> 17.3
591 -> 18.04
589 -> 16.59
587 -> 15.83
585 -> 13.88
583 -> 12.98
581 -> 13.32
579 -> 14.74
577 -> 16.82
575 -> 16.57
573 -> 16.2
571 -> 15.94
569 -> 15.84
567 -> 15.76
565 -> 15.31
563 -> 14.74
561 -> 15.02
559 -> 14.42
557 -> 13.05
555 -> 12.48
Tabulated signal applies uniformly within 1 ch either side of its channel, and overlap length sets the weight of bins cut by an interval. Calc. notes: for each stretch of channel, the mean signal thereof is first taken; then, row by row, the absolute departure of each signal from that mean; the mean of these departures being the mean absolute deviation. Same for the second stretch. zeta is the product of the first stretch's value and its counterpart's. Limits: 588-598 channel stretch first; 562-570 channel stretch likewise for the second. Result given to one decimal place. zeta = 0.2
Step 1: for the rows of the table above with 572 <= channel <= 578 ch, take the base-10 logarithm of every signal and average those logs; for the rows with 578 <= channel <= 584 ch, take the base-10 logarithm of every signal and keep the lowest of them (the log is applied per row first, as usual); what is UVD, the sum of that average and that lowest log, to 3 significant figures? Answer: 2.33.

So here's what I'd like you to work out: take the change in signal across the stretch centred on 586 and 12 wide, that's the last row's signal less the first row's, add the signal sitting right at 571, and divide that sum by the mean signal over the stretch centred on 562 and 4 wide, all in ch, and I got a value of 1.39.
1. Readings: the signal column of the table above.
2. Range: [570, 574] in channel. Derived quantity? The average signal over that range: 16.1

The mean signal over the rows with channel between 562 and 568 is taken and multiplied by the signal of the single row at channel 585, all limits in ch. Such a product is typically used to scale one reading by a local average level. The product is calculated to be 212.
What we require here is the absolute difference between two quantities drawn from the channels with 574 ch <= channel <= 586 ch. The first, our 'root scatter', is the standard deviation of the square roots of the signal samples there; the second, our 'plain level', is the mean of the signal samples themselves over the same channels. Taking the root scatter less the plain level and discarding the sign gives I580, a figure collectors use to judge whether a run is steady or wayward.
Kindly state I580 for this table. 14.5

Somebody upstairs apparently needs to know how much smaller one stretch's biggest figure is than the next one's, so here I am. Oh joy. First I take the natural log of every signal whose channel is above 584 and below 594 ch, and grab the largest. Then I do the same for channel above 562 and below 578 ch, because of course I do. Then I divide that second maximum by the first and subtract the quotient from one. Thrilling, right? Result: 0.024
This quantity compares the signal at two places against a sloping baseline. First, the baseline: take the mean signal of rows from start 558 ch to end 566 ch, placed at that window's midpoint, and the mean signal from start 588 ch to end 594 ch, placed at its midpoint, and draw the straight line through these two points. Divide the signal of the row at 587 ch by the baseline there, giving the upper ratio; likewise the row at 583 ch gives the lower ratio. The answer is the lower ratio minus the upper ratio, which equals -0.15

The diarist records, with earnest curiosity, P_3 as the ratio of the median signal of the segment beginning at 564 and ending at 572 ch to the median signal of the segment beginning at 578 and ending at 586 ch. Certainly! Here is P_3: 1.16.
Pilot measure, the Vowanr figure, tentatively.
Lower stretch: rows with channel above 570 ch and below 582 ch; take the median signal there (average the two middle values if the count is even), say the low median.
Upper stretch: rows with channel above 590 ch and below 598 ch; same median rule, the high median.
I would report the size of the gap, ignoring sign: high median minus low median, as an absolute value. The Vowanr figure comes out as 0.99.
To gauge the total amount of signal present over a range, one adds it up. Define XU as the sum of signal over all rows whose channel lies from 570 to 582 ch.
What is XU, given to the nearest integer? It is 94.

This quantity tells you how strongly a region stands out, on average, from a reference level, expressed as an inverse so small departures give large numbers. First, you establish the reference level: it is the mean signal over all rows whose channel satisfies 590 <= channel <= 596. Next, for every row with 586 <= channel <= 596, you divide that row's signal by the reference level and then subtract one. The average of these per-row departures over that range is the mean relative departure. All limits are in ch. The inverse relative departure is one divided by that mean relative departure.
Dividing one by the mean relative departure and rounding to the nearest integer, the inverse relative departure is -37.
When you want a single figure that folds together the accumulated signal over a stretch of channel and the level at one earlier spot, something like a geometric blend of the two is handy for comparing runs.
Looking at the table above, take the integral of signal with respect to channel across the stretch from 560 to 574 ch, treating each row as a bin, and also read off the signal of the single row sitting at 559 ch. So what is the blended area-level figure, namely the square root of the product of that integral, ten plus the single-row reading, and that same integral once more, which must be 1075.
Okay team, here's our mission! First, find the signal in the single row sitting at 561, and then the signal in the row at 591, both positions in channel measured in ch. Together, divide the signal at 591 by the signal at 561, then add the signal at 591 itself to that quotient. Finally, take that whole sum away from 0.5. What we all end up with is -18.7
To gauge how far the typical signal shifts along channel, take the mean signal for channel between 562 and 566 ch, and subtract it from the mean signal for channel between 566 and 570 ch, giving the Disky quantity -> 0.8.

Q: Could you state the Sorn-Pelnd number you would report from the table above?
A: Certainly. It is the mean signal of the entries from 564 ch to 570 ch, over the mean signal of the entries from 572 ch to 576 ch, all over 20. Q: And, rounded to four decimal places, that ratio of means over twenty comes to 0.0477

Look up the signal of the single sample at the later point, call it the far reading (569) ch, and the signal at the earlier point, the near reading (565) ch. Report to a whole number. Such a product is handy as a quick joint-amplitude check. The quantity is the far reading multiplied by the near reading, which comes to 243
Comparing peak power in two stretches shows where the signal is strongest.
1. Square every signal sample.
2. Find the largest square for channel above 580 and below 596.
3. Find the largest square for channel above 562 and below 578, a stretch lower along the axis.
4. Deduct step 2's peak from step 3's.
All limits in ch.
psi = -43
